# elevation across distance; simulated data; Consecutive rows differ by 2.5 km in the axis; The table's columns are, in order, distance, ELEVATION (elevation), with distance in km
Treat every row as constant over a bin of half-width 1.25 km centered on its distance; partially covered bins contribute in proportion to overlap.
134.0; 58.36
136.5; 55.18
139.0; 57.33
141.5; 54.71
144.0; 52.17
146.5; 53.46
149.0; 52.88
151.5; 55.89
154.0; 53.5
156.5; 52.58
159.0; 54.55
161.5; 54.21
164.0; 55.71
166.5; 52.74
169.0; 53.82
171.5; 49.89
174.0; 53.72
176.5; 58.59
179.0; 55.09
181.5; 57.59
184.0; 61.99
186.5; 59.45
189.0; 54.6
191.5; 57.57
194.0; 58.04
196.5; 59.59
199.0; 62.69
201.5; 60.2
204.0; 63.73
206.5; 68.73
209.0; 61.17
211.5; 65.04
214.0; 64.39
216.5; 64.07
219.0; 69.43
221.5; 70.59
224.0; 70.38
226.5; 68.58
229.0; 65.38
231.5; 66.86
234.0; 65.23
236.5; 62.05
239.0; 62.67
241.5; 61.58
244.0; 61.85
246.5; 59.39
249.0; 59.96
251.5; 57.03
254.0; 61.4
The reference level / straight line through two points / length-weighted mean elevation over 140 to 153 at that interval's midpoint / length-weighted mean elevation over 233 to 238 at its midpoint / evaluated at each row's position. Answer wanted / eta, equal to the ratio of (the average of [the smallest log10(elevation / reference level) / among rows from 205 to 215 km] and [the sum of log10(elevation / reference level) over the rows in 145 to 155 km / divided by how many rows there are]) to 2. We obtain 0.0002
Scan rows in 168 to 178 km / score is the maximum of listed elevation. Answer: 58.59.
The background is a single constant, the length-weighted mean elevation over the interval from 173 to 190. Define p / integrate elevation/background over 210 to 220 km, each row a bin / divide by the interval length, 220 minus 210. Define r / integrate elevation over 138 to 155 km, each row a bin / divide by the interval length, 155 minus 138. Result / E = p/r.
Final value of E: 0.0211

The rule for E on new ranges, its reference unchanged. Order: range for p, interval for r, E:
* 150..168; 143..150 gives 0.0179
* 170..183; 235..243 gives 0.0154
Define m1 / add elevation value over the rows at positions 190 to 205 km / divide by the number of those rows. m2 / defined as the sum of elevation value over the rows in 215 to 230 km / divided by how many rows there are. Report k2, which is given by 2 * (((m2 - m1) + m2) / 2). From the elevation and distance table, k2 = 76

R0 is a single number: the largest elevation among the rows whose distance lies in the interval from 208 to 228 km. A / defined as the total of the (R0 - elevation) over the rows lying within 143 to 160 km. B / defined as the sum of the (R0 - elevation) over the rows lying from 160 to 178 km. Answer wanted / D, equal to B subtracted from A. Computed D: 4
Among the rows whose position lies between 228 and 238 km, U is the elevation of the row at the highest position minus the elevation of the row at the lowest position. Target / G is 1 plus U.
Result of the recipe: -2.3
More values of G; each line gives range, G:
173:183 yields 4.9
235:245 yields 0.8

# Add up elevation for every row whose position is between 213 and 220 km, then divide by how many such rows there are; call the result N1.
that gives 66.0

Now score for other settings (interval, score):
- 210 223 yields 70.59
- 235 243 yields 62.67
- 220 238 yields 70.59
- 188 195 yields 58.04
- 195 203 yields 62.69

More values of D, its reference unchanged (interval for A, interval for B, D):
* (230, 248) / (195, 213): 2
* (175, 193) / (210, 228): 68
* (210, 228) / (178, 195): -68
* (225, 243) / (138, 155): -72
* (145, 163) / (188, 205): 39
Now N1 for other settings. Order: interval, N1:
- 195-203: 60.8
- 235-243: 62.1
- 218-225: 70.1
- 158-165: 54.8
